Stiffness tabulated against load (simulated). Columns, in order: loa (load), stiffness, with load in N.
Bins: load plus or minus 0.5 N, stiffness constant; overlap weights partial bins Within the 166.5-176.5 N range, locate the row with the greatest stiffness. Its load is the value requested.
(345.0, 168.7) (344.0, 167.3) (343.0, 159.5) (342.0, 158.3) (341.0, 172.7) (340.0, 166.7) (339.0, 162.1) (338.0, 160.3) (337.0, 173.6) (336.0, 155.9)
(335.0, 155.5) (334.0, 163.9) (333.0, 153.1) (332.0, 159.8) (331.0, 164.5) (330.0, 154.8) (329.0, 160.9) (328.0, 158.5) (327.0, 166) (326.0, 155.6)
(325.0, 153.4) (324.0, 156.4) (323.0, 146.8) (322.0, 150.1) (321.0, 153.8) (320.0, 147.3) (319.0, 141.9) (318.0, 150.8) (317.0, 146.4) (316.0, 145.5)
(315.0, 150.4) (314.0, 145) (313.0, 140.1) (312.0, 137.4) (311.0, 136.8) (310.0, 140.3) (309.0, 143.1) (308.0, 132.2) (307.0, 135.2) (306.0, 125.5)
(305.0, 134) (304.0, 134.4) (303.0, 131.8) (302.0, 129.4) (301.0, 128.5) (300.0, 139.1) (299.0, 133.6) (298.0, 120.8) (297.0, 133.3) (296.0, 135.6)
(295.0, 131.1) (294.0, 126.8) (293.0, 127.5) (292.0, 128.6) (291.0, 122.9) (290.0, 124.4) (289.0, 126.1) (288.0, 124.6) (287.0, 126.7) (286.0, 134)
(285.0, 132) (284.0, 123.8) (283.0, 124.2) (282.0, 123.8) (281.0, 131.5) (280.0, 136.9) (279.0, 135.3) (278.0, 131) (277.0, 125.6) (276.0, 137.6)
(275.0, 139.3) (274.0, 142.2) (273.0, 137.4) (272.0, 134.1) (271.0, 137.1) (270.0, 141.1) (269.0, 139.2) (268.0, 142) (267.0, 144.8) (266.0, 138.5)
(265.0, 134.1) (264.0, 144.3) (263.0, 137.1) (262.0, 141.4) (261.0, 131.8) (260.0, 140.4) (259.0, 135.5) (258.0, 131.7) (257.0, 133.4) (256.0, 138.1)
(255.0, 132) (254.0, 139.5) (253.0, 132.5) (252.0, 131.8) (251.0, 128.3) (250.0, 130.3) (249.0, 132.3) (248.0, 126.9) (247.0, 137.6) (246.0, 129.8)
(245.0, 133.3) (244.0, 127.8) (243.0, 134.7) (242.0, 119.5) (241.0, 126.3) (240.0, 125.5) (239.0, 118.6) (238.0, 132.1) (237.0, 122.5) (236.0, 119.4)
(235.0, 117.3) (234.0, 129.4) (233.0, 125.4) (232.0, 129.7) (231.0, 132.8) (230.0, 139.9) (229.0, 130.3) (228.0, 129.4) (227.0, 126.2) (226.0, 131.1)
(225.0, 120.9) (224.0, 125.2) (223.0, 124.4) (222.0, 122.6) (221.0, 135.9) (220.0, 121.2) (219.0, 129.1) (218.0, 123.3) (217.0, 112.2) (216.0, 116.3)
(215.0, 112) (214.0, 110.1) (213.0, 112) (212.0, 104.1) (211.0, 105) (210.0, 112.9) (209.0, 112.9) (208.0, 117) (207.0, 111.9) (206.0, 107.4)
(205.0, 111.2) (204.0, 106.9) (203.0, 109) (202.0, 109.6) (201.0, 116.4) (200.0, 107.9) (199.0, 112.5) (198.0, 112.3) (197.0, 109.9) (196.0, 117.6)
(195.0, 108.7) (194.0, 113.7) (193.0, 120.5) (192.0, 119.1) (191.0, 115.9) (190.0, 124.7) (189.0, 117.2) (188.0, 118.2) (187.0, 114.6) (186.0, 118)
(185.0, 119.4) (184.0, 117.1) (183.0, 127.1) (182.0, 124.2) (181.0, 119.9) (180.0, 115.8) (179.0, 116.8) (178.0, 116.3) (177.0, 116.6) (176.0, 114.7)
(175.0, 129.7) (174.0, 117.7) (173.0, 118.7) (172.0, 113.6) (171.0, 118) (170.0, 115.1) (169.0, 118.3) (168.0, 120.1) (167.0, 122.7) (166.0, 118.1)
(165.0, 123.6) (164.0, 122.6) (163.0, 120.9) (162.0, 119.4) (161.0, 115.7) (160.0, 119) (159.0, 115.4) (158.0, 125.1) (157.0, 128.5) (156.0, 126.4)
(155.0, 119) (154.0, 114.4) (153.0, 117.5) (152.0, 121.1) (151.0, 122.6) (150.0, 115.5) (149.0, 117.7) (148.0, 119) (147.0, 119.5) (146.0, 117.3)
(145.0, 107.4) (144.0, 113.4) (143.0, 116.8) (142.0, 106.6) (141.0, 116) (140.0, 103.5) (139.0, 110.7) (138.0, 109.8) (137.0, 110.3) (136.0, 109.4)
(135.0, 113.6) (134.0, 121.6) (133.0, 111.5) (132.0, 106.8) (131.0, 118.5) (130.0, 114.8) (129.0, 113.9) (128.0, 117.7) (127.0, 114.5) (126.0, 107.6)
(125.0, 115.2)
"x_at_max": 175.0 N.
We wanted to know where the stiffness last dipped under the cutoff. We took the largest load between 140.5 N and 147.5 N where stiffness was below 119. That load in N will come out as 146.0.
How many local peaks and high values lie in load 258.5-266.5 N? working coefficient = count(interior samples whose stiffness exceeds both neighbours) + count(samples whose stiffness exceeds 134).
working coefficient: 10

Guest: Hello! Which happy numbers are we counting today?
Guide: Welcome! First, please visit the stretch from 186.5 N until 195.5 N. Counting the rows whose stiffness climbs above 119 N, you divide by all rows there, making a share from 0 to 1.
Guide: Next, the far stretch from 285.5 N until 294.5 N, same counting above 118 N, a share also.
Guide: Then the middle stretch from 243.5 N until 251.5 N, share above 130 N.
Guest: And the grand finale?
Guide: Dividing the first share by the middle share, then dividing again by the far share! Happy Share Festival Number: 0.67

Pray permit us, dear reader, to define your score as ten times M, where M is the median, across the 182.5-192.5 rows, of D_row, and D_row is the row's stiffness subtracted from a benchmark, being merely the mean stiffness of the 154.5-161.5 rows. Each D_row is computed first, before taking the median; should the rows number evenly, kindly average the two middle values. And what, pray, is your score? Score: 32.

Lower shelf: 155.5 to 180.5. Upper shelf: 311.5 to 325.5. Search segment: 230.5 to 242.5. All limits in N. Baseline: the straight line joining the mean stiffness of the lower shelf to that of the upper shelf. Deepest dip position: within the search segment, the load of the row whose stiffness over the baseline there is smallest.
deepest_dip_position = 235.0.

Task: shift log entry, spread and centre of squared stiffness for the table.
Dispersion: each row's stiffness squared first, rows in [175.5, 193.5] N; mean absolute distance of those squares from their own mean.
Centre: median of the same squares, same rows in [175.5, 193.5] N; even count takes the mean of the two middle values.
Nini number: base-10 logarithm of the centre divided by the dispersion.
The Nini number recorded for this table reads 1.33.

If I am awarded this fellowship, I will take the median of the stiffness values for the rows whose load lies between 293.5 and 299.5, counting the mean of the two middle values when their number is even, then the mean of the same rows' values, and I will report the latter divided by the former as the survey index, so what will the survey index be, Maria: 0.98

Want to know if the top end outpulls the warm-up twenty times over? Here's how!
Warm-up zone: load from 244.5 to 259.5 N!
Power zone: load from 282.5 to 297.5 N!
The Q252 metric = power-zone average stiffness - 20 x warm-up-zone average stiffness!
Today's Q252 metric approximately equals -2529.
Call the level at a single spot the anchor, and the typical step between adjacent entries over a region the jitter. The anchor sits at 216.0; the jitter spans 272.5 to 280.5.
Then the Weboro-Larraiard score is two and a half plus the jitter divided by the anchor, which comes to 2.54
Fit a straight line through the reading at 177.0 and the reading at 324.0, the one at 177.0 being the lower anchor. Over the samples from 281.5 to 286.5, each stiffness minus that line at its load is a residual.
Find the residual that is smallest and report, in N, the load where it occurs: 284.0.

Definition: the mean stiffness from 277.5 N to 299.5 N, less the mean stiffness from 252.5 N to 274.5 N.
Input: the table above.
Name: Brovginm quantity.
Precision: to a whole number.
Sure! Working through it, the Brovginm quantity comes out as -9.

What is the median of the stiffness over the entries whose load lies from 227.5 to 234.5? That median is 130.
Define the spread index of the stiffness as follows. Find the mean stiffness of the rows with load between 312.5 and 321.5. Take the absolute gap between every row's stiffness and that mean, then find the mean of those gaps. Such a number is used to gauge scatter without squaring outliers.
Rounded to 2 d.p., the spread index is 3.36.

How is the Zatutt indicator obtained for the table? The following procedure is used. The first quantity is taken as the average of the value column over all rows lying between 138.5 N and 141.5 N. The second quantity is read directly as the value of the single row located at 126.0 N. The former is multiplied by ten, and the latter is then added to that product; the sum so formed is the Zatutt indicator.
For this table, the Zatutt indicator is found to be 1208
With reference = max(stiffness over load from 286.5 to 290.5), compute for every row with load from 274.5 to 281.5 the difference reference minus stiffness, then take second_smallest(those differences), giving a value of -11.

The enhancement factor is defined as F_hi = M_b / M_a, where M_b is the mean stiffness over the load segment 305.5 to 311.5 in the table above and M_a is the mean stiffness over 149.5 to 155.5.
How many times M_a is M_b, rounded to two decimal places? 1.15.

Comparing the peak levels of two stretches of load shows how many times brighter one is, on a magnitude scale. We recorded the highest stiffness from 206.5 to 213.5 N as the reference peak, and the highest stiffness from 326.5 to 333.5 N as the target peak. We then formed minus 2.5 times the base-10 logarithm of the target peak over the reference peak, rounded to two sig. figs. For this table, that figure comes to -0.38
